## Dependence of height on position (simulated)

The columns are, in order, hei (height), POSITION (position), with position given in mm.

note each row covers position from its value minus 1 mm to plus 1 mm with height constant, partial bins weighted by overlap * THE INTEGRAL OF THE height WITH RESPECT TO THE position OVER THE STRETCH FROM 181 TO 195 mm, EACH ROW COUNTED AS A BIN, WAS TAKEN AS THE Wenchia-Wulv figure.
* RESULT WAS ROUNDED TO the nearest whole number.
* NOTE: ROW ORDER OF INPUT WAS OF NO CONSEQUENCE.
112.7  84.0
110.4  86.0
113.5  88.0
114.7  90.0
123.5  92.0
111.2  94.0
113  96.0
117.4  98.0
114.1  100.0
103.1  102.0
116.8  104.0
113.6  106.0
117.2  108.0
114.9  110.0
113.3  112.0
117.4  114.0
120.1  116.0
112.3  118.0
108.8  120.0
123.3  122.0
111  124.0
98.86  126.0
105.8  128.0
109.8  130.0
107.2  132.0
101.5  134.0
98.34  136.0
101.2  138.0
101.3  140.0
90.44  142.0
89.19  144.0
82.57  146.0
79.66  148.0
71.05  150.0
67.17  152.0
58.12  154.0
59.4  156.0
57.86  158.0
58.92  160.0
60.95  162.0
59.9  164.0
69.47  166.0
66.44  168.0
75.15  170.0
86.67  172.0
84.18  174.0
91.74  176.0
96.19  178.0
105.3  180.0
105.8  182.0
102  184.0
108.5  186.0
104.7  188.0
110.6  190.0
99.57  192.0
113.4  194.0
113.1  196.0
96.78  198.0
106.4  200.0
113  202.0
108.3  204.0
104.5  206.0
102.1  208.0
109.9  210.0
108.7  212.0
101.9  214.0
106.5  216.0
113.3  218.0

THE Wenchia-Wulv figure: 1489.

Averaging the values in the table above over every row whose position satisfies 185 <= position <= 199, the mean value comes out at 107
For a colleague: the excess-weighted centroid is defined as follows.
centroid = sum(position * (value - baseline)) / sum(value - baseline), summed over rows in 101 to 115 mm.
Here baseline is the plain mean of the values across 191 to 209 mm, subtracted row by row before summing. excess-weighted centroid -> 109.4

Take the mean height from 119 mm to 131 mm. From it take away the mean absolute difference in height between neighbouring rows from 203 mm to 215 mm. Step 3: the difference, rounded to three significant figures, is 105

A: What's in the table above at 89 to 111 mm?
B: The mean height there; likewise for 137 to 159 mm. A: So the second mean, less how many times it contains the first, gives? 77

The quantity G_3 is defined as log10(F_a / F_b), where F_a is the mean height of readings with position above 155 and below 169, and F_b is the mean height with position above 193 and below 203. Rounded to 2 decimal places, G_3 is -0.24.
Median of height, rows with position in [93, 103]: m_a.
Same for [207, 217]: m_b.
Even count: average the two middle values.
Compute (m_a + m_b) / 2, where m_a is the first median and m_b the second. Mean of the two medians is 110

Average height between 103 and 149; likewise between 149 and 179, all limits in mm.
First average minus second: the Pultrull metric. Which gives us 35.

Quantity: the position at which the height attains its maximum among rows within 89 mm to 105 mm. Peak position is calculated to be 92.0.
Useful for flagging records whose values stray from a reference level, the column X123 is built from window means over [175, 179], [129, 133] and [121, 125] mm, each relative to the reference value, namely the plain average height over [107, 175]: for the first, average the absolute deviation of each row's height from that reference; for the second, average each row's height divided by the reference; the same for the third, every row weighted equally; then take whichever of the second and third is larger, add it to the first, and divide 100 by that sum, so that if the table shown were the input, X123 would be 21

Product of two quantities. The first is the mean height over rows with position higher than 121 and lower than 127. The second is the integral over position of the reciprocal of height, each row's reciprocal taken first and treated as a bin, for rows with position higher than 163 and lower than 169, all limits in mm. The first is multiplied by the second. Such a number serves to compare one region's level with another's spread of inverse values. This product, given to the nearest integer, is 10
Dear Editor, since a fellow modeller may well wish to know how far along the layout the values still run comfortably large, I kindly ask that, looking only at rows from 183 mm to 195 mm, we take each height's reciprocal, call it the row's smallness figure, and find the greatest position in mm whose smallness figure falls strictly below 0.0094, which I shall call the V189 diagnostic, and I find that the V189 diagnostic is 194.0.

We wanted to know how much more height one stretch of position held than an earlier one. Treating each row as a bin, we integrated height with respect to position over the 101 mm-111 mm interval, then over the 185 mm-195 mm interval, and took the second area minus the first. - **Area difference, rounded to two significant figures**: -58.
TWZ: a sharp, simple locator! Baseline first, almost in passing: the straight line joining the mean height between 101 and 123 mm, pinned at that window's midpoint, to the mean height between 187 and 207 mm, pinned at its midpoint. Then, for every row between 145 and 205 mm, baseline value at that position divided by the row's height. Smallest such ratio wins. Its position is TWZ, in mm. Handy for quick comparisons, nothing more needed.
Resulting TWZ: 202.0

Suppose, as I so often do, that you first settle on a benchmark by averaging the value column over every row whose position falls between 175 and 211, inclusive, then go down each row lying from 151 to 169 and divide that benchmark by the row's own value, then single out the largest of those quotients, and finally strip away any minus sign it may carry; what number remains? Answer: 1.82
